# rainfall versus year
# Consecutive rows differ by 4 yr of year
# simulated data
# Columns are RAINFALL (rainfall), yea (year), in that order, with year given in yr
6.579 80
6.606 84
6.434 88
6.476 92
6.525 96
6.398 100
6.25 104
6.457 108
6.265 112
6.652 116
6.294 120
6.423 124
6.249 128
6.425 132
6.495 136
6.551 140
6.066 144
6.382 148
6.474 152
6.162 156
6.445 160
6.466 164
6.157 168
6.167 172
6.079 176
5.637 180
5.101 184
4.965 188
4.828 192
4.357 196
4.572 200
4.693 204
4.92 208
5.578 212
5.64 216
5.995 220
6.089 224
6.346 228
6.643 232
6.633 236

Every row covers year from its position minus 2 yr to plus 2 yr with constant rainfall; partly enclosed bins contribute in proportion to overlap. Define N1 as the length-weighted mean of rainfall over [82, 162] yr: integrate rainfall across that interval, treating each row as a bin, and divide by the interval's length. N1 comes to 6.4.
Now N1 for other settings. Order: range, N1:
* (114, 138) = 6.4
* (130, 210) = 5.7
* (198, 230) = 5.5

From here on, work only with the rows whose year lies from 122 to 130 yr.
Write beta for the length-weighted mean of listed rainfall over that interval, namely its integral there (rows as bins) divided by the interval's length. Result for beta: 6.34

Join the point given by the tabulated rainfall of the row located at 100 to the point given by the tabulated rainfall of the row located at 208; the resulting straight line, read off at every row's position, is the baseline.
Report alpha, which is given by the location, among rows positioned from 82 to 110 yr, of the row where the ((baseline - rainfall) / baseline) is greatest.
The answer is 88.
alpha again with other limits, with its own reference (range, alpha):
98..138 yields 104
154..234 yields 196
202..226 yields 204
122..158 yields 128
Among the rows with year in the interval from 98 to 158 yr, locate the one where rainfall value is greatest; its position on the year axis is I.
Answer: 116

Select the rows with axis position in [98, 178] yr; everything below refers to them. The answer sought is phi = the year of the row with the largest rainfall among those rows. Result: 116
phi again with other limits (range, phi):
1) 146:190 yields 152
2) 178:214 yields 180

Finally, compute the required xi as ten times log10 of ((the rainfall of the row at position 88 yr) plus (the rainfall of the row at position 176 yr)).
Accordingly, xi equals 11.0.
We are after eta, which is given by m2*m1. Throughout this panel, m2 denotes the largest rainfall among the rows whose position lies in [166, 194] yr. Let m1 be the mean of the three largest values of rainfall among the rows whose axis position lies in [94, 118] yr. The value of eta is 40.4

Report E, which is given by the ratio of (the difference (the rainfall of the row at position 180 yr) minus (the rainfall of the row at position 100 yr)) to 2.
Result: -0.38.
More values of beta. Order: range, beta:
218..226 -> 6.04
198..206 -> 4.63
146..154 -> 6.43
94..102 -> 6.46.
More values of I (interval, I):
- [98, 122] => 116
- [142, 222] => 152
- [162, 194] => 164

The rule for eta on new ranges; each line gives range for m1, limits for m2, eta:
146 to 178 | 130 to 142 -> 42.3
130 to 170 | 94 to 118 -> 43.3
